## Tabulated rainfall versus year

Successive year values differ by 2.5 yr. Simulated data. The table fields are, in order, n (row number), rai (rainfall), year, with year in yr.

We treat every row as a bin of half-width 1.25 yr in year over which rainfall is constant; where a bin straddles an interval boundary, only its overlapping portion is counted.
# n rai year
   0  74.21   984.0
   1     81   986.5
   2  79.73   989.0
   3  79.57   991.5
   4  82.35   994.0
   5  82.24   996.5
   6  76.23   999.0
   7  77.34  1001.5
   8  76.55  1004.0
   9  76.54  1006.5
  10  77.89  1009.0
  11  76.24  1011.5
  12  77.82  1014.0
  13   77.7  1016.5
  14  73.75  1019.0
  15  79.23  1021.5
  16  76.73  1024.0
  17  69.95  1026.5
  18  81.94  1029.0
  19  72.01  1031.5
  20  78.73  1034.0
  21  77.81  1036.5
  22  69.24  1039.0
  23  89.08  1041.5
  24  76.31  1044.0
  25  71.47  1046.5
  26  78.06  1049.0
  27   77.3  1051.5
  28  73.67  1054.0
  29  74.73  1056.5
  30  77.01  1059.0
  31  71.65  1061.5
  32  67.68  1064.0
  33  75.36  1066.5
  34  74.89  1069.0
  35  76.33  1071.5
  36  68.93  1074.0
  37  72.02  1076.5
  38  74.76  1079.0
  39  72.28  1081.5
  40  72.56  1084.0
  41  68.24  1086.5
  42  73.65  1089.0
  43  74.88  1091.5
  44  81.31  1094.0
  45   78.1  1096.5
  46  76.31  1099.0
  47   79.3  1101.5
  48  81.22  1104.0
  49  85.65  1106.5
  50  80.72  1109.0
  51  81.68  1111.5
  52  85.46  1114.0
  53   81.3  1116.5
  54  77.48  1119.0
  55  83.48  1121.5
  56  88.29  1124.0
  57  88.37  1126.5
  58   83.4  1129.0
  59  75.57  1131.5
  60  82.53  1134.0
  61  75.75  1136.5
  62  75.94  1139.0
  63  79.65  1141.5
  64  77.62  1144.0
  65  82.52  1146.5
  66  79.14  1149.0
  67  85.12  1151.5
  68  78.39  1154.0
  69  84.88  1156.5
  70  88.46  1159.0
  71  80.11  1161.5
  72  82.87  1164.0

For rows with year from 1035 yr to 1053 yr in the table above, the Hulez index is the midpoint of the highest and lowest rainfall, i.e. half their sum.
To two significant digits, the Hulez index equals 79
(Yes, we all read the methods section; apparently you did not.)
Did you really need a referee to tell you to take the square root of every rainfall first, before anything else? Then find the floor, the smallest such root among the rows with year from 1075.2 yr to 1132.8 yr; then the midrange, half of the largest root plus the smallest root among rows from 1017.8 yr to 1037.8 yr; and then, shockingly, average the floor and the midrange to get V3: 8.48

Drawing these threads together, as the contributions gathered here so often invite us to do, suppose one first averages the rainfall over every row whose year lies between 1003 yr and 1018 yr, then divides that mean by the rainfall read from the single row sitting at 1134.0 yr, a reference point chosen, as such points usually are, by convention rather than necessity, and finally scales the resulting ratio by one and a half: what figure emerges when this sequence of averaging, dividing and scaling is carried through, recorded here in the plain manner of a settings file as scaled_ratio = 1.40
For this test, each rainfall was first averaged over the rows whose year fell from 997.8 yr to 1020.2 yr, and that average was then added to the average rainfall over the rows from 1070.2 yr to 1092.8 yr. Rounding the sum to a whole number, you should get 149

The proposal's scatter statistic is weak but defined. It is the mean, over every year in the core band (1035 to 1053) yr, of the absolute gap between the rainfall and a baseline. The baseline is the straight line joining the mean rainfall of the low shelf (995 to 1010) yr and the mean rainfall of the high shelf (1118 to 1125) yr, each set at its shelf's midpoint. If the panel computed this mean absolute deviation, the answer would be 5.3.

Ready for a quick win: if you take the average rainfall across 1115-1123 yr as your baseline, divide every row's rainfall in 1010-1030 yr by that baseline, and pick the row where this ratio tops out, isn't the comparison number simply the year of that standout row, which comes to 1029.0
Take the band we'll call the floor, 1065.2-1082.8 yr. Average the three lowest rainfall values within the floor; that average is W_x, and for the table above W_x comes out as 71.1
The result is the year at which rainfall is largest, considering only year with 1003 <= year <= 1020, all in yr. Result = 1009.0 yr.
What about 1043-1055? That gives 1049.0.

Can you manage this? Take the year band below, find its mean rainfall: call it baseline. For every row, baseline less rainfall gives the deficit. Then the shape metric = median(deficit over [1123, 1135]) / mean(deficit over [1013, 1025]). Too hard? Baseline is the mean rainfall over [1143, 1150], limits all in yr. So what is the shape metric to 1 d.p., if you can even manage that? -1.3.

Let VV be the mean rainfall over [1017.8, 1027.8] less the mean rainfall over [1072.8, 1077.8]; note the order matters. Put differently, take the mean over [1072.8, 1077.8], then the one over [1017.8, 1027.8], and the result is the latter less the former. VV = 4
